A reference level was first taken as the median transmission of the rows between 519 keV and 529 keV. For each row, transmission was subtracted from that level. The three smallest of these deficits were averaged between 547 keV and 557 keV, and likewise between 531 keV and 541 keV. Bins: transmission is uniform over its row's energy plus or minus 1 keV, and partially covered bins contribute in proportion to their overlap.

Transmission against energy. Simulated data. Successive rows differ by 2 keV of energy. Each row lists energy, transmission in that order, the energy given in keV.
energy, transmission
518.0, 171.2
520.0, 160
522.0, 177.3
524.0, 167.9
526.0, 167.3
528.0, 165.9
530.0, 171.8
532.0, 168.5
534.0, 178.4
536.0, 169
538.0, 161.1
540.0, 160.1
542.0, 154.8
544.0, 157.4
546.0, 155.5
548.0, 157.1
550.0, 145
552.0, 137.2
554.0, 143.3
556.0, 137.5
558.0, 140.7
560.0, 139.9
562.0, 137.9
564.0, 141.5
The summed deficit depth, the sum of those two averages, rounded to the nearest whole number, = 14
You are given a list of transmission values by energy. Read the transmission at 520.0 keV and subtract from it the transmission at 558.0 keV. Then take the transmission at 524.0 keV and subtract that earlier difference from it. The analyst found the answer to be 149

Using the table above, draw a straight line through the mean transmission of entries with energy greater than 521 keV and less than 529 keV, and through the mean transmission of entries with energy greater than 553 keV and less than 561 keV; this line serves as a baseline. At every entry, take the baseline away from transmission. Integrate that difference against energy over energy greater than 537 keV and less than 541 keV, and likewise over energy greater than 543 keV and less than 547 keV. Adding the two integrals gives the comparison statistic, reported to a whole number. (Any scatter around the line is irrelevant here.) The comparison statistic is 36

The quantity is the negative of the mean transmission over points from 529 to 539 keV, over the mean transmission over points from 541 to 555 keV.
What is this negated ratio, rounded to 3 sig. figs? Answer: -1.13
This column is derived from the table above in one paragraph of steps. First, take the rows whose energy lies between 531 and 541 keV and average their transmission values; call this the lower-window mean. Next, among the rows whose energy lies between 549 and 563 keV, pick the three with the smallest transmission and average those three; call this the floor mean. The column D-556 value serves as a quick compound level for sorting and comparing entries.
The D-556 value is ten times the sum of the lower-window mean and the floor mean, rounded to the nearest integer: 3050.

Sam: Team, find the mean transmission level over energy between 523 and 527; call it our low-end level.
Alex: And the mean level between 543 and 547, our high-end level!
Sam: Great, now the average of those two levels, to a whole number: 162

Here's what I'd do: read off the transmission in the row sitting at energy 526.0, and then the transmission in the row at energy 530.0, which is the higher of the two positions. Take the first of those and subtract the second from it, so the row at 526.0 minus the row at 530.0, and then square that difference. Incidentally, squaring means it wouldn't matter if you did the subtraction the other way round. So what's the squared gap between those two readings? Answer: 20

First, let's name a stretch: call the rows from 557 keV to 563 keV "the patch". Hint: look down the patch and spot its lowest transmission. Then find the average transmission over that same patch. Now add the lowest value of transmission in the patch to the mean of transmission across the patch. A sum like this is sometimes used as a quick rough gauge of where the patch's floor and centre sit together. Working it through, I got 277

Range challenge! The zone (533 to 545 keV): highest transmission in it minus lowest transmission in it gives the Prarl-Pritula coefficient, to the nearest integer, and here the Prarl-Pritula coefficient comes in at 24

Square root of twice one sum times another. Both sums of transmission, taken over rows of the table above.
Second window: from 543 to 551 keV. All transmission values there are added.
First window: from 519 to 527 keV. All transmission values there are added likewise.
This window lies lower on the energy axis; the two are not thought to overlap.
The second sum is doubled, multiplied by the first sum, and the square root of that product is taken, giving 909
